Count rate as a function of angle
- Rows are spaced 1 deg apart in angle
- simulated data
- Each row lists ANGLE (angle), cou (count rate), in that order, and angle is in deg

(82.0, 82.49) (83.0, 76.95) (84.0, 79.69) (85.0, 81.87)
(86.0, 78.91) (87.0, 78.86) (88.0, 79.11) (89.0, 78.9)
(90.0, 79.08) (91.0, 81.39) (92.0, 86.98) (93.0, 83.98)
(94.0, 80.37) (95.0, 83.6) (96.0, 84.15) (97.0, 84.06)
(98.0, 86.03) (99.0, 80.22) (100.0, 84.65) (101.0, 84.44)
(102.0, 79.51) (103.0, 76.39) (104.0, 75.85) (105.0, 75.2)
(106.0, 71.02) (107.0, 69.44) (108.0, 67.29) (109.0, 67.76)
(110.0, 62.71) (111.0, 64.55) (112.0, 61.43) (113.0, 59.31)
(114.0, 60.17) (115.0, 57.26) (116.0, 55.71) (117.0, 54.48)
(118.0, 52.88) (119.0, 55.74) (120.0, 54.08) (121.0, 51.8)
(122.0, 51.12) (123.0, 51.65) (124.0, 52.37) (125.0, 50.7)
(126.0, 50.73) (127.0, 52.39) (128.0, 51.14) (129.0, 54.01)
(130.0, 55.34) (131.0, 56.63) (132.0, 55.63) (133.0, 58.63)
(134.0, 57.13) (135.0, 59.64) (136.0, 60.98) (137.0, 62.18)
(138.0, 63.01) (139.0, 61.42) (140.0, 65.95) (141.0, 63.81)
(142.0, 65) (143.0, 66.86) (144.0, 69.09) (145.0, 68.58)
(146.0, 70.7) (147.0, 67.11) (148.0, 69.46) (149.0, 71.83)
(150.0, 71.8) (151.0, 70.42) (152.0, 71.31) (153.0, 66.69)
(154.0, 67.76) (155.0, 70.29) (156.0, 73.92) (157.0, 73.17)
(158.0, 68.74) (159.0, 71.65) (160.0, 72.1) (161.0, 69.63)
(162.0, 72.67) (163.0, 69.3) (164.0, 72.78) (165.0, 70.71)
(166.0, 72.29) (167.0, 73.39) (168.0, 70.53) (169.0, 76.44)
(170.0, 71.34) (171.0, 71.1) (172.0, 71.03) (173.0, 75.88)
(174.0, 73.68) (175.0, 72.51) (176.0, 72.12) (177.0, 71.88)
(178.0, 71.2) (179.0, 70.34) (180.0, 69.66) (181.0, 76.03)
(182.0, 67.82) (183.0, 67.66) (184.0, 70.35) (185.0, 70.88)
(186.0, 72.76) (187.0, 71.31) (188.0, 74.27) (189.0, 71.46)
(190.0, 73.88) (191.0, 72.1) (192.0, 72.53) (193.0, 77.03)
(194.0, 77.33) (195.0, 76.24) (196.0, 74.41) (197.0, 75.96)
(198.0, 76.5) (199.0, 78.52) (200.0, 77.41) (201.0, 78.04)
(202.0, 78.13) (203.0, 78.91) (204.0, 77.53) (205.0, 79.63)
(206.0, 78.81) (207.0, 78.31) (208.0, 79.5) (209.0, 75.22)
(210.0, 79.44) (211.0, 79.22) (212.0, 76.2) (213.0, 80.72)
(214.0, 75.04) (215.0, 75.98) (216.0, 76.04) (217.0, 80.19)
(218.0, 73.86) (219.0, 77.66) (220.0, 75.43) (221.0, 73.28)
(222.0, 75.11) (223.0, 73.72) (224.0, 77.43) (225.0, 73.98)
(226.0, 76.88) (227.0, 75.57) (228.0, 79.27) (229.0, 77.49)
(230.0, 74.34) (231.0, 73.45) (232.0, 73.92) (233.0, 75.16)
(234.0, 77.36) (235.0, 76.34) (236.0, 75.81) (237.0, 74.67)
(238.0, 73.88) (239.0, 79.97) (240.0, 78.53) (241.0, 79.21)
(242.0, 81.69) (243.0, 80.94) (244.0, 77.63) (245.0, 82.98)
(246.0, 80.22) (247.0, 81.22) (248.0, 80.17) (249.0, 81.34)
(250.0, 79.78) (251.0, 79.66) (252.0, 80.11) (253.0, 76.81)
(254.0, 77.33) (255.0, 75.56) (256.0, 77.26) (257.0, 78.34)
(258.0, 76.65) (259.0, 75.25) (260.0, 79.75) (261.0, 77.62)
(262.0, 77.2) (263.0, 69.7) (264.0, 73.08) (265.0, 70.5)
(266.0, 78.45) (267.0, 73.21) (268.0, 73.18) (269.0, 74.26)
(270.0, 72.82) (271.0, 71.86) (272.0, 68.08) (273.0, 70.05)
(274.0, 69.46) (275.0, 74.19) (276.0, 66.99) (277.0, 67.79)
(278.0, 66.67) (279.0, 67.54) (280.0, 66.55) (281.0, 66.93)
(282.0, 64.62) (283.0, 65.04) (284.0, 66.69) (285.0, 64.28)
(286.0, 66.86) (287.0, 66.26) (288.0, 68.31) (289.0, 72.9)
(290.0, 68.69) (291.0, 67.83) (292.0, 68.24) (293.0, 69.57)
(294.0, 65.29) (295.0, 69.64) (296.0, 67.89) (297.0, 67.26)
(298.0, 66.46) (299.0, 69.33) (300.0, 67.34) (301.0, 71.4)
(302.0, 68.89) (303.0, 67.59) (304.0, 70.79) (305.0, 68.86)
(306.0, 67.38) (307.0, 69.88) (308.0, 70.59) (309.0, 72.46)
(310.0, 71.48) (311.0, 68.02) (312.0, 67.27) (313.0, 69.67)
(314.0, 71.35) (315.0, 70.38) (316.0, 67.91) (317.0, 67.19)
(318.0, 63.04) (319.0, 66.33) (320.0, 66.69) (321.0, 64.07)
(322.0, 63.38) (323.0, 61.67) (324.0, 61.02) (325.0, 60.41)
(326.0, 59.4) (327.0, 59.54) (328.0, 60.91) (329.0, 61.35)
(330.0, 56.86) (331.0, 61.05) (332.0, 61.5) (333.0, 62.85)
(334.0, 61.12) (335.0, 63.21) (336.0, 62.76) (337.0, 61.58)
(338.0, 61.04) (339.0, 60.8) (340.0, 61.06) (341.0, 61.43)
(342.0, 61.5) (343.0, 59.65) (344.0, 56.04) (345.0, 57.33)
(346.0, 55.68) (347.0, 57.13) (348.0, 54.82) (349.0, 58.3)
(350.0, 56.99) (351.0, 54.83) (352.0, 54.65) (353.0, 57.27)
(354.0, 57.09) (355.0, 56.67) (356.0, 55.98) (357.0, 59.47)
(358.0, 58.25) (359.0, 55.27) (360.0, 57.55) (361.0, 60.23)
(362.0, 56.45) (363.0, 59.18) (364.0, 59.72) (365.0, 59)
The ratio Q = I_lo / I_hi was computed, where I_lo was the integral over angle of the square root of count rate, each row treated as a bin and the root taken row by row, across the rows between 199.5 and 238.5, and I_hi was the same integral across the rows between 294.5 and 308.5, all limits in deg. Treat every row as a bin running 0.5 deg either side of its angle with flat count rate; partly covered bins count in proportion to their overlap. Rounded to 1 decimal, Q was 2.9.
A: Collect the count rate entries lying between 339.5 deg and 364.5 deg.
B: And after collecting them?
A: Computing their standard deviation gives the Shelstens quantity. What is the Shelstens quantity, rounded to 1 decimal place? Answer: 2.1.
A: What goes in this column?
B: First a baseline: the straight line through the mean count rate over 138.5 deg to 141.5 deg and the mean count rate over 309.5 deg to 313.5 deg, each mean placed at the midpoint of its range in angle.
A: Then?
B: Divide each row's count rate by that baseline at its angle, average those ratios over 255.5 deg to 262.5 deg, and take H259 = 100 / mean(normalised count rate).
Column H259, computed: 87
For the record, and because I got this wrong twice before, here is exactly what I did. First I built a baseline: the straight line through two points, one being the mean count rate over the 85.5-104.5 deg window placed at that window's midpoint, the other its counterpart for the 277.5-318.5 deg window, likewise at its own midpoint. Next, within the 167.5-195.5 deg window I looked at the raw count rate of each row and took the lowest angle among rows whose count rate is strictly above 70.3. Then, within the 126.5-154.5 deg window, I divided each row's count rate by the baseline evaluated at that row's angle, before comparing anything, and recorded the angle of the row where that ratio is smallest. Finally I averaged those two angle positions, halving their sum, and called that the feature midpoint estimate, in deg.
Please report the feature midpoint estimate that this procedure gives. 148.0 deg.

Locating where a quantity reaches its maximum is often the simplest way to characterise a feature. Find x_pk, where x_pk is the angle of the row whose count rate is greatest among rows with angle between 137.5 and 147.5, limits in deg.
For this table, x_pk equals 146.0 deg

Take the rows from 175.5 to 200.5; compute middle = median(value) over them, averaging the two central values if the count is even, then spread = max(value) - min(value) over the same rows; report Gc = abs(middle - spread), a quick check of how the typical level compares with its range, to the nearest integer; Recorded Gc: 62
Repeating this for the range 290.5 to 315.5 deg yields 62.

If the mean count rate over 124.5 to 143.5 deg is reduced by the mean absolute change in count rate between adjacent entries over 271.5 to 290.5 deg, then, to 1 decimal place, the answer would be 56.3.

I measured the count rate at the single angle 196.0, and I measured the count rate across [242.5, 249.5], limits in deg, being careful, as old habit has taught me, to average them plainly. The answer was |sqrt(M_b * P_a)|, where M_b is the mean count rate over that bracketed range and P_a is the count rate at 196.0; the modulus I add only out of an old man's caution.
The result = 77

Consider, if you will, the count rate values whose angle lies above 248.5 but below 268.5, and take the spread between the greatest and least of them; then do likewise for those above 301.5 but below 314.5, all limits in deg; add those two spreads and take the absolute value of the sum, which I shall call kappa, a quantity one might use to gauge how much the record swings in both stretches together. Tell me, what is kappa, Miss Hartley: 16.8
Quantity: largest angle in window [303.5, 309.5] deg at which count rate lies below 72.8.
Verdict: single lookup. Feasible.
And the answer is 309.0 deg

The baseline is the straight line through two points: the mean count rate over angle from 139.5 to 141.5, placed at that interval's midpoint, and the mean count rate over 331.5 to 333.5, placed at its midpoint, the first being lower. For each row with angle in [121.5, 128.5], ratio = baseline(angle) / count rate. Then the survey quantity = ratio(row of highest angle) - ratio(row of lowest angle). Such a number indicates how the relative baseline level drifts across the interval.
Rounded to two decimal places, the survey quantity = 0.00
